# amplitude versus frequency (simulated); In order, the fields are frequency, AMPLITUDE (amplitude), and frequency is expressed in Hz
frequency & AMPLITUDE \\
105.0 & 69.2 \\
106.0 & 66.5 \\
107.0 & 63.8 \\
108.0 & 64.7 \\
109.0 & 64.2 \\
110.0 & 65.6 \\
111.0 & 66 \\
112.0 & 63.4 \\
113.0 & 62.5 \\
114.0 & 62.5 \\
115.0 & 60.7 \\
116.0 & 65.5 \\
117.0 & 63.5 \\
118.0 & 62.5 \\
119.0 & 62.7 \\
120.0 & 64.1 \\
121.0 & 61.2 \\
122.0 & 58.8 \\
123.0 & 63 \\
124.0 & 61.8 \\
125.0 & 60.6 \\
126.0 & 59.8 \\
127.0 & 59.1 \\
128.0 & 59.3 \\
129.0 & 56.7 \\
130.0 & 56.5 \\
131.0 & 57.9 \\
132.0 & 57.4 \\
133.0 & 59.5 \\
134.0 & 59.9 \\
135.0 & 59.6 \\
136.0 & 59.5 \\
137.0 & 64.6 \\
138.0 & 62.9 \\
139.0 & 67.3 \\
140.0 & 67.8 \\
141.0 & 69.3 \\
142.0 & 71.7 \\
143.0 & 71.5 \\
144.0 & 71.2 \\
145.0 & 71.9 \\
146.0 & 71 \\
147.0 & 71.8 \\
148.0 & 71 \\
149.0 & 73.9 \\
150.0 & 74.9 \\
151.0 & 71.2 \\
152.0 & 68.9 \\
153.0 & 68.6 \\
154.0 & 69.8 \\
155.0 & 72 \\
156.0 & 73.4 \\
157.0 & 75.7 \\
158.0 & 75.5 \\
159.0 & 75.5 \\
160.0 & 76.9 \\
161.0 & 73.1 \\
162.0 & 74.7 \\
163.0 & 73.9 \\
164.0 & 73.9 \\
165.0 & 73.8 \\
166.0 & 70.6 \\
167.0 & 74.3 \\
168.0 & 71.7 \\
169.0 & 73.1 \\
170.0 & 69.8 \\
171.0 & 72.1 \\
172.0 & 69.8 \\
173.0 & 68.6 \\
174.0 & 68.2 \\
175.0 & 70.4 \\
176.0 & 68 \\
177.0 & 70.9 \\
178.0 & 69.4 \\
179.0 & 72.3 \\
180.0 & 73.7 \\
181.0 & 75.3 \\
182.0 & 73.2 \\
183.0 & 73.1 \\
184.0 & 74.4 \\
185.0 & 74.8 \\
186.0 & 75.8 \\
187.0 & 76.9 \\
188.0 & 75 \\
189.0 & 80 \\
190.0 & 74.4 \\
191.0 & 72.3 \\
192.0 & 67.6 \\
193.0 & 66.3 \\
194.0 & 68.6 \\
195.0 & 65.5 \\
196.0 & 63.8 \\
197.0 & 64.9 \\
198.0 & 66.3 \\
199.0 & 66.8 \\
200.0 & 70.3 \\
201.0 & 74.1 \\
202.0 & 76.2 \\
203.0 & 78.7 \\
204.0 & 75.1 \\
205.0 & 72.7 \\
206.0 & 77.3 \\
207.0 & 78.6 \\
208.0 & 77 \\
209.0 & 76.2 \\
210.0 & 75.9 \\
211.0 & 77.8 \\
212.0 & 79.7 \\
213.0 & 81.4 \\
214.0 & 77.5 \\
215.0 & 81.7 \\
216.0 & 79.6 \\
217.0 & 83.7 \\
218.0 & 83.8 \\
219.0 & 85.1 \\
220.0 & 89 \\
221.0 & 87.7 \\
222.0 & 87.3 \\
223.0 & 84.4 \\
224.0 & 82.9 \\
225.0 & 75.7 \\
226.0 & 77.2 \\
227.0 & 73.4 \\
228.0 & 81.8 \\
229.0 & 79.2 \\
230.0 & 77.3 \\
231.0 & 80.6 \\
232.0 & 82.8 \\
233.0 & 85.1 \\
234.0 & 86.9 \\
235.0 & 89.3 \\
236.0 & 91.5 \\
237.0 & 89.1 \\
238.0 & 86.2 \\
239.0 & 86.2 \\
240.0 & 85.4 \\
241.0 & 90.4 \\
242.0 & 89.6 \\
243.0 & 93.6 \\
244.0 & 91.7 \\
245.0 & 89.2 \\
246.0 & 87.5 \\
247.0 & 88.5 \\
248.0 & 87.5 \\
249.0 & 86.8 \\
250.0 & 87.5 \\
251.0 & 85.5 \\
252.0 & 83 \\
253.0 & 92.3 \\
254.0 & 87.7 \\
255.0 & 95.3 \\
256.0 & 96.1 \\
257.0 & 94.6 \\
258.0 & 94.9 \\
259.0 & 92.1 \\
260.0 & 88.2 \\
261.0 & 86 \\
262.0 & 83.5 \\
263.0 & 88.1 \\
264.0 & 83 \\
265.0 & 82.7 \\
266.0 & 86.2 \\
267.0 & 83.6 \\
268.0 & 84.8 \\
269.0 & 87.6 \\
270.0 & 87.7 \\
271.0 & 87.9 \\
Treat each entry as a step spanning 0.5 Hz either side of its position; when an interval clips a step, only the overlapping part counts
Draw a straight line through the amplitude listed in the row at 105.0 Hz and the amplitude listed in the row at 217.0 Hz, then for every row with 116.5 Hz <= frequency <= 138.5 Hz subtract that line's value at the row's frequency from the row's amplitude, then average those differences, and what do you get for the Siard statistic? -12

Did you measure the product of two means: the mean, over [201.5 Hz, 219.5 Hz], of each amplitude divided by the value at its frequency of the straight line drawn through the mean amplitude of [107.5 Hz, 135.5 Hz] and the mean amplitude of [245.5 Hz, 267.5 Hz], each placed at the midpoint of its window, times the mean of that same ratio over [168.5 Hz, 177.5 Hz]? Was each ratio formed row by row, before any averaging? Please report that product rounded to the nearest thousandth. 0.975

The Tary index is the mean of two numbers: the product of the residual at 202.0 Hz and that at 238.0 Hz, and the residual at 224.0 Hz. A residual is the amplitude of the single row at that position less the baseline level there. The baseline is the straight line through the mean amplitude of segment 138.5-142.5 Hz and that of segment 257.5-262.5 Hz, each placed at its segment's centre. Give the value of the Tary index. -1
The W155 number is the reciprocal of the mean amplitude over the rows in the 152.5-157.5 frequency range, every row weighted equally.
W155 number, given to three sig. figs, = 0.0139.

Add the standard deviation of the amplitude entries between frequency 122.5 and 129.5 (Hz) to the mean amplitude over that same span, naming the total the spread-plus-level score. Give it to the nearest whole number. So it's 62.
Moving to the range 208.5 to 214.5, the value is 80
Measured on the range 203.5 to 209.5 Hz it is 78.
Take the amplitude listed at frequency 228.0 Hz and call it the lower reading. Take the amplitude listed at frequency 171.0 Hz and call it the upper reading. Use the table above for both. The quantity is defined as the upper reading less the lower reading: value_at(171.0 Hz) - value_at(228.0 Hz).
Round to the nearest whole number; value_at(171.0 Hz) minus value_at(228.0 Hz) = -10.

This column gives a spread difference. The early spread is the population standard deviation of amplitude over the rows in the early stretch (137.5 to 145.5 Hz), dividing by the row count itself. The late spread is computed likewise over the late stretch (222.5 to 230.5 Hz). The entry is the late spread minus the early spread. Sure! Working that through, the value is 0.63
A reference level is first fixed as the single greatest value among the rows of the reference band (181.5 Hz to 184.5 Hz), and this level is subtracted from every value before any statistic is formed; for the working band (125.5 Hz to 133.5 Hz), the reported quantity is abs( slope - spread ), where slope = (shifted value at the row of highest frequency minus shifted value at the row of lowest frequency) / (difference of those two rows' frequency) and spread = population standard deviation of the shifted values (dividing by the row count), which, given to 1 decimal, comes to 1.3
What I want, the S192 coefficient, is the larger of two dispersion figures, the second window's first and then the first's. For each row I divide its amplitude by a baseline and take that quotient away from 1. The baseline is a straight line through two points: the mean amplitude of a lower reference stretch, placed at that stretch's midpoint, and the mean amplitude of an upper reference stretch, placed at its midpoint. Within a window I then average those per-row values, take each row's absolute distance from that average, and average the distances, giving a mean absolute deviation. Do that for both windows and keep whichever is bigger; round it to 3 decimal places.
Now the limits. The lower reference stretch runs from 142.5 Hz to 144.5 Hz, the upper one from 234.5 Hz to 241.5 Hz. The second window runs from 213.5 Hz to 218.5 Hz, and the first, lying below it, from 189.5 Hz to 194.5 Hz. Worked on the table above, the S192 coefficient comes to 0.037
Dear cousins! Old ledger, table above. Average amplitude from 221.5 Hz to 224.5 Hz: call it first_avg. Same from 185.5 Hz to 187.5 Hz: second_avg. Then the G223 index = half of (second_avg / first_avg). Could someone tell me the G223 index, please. 0.45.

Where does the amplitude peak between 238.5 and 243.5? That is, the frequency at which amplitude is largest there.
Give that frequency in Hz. 243.0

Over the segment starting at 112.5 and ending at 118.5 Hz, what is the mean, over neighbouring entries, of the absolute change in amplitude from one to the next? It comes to 1.9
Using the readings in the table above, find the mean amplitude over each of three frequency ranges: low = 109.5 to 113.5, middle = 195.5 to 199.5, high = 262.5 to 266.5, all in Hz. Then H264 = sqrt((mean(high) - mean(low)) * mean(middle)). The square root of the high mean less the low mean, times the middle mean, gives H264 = 37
